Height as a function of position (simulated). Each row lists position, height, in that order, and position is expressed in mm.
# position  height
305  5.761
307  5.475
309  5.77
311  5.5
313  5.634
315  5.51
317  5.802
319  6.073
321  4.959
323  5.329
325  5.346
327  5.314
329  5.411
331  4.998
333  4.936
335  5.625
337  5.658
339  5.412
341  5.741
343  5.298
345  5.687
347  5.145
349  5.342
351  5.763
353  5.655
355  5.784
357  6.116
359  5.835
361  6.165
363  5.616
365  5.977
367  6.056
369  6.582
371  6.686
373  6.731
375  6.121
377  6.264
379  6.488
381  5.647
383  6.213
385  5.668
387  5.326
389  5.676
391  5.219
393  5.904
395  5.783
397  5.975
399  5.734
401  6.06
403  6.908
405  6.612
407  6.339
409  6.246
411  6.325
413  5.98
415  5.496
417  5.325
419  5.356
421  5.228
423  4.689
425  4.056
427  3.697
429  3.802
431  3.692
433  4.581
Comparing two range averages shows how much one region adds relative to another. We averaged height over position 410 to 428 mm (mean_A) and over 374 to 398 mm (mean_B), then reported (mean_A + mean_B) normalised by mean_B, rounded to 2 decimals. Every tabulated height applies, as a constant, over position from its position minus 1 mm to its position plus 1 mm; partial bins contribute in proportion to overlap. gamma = 1.88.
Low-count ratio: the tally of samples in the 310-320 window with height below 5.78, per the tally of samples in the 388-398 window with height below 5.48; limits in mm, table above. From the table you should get 3.0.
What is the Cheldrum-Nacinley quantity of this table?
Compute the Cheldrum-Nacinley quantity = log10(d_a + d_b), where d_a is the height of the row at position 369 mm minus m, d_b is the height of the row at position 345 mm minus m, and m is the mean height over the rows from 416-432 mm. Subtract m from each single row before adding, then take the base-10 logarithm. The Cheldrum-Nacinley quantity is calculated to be 0.52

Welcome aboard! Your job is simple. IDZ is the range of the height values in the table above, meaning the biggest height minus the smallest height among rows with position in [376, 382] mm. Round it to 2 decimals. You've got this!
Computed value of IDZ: 0.84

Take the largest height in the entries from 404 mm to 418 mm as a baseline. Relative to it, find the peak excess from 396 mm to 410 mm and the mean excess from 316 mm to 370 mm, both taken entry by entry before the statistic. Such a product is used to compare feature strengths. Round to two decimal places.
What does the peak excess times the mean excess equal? -0.29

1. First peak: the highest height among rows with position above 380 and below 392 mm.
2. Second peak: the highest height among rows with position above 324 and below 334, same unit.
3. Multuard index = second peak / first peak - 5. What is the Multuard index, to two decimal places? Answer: -4.13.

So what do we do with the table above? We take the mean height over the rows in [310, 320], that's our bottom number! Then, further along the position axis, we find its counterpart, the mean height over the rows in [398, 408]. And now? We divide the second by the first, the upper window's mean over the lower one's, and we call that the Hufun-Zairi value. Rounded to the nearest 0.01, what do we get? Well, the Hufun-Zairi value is 1.11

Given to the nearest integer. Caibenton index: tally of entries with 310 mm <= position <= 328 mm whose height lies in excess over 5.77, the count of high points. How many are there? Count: 2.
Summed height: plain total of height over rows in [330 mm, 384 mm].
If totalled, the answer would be 158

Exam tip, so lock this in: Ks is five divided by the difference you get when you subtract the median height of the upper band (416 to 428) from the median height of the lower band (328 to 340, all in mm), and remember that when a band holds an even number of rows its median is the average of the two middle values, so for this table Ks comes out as 11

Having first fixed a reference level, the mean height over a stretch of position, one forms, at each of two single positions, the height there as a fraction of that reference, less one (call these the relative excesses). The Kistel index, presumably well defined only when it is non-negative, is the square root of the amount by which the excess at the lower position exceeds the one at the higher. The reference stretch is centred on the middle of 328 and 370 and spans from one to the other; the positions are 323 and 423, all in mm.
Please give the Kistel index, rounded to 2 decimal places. 0.34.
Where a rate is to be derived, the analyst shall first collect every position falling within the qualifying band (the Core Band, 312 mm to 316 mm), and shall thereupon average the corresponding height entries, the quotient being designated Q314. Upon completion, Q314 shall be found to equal 5.6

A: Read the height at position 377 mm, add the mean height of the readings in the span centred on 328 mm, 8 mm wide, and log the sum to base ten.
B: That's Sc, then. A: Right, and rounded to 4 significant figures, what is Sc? 1.062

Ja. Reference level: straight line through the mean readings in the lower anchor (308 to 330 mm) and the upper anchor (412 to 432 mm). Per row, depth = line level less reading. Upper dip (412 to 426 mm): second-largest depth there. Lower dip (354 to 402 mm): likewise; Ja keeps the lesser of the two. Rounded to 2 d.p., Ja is -0.33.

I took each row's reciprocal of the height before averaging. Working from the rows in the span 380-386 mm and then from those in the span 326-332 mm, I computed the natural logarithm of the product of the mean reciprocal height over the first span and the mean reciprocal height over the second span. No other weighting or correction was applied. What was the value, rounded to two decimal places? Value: -3.42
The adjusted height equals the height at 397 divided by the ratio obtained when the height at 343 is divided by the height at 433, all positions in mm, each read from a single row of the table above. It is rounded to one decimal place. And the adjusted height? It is 5.2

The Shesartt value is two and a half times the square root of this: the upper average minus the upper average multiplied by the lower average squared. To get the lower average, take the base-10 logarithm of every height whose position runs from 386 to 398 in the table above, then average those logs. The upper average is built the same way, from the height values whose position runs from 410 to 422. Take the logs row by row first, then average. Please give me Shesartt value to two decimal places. 1.43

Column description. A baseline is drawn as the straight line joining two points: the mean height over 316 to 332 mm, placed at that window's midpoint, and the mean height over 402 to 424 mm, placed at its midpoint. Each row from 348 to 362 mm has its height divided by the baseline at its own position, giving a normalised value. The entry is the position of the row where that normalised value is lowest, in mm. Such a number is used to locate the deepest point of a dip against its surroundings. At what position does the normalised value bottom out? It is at 349 mm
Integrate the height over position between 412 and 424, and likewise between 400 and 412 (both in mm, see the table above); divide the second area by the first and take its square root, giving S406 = 1.10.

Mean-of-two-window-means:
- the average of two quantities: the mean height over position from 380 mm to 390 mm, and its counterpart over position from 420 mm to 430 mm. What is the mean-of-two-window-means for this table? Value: 5.00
